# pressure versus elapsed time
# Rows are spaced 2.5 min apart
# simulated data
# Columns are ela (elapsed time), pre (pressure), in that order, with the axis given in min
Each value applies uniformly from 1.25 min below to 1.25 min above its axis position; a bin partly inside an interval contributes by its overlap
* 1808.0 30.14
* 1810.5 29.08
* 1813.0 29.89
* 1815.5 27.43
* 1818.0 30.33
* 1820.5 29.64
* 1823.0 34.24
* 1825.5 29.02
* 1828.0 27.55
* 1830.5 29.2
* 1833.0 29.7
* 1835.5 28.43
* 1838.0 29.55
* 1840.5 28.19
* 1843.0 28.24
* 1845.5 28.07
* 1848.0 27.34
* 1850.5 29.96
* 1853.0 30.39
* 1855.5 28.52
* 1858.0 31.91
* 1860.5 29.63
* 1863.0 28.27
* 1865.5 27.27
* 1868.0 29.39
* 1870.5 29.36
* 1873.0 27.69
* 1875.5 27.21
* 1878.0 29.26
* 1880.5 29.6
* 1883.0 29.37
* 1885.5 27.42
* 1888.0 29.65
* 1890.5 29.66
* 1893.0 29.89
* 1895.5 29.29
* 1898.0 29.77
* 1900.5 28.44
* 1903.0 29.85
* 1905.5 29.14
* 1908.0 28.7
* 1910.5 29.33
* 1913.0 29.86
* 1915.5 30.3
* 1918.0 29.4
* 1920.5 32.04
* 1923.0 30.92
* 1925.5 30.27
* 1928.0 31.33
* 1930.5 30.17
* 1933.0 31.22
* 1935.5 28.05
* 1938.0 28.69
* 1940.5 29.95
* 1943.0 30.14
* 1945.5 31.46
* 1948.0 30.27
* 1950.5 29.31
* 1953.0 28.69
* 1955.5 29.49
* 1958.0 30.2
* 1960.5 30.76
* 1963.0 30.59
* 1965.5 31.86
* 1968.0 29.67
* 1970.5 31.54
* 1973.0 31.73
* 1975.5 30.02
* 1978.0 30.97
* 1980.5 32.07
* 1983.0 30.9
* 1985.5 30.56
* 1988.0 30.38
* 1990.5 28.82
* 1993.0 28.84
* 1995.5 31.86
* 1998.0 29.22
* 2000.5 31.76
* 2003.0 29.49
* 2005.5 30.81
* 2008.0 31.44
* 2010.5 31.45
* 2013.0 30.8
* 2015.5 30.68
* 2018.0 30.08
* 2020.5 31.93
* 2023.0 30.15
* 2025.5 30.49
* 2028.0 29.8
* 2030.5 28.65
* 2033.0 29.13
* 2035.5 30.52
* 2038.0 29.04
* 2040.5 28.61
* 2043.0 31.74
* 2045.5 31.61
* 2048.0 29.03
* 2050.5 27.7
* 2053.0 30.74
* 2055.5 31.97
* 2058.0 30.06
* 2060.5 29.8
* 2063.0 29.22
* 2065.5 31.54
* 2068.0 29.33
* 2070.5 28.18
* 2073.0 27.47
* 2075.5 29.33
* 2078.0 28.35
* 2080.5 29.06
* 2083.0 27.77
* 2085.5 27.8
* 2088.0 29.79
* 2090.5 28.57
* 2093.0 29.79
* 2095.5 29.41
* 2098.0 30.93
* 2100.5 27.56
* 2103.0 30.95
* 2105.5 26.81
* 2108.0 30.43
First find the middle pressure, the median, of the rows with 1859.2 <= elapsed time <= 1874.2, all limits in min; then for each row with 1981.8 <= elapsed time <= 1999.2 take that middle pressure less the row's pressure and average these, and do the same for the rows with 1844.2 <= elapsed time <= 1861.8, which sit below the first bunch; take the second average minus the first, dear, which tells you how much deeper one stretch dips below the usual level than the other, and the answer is 0.7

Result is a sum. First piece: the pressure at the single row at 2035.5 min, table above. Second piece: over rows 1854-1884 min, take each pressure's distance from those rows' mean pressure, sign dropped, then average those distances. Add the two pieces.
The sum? 31.5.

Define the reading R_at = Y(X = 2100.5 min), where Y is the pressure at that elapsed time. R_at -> 27.56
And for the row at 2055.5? 31.97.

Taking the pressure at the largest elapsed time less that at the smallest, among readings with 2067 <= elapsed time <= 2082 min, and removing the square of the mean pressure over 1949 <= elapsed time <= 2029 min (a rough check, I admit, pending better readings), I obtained -931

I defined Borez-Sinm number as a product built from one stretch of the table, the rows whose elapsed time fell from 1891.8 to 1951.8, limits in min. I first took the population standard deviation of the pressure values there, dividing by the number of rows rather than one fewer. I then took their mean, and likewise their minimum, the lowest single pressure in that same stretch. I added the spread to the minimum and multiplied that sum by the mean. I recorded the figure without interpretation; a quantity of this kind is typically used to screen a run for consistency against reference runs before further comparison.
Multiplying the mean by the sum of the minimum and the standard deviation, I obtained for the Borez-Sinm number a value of 868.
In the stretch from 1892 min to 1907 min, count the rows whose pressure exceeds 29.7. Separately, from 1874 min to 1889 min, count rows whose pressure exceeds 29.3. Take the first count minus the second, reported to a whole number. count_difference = 0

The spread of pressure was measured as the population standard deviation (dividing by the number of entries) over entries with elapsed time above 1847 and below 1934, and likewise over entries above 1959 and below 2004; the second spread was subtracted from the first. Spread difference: 0.2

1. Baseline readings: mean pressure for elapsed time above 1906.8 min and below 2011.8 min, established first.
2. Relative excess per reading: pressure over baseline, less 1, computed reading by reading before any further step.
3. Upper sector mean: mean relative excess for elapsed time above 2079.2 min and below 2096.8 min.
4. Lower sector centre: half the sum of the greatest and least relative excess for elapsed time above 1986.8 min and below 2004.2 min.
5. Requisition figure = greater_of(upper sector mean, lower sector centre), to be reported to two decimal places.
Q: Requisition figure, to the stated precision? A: 0.00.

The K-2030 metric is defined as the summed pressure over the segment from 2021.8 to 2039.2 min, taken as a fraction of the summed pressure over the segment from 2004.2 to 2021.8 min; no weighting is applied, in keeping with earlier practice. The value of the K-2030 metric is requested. 0.96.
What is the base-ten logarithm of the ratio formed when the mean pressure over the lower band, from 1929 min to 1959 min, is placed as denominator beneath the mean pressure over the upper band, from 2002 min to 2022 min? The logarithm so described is 0.015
